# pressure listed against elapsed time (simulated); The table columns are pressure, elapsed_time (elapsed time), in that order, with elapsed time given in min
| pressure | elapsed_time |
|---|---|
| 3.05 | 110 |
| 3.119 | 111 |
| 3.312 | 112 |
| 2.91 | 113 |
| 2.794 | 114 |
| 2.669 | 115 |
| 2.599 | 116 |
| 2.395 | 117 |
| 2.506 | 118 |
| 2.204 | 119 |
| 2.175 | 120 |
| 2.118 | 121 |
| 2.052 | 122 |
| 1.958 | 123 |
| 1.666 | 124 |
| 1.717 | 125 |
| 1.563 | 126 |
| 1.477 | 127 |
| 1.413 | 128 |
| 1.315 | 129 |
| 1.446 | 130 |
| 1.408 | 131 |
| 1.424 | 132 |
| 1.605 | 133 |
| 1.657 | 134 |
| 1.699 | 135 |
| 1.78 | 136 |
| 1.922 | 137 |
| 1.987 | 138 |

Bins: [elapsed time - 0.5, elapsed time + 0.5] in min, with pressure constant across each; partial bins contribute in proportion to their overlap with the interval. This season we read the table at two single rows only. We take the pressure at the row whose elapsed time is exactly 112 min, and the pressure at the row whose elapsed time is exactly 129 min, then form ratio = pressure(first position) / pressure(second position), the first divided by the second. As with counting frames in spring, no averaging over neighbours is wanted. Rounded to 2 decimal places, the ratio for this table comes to 2.52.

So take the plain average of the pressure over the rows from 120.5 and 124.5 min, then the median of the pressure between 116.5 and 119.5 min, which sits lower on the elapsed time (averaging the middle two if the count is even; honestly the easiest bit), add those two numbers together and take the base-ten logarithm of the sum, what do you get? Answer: 0.638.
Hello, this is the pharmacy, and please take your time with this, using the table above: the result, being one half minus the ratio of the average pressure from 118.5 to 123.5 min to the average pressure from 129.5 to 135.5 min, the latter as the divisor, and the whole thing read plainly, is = -0.86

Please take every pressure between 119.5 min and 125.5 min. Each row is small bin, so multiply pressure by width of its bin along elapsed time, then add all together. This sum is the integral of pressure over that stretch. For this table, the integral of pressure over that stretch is 12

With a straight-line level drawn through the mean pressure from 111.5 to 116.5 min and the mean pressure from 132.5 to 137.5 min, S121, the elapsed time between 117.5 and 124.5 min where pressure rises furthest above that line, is 118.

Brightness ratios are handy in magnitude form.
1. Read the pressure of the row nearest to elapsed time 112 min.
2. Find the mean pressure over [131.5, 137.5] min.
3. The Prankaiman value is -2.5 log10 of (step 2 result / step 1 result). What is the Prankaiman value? 0.7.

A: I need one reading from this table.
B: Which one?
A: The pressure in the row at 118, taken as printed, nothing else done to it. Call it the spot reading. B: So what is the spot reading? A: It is 2.506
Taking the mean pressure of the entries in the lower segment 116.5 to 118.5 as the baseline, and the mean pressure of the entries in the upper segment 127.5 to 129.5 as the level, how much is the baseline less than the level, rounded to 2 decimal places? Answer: -1.09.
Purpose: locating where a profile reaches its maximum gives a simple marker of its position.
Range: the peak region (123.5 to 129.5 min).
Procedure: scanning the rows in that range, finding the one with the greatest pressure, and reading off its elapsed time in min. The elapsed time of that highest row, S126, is 125 min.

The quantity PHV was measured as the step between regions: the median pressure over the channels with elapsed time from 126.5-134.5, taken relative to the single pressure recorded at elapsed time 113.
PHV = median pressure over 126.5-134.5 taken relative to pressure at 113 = -1.5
